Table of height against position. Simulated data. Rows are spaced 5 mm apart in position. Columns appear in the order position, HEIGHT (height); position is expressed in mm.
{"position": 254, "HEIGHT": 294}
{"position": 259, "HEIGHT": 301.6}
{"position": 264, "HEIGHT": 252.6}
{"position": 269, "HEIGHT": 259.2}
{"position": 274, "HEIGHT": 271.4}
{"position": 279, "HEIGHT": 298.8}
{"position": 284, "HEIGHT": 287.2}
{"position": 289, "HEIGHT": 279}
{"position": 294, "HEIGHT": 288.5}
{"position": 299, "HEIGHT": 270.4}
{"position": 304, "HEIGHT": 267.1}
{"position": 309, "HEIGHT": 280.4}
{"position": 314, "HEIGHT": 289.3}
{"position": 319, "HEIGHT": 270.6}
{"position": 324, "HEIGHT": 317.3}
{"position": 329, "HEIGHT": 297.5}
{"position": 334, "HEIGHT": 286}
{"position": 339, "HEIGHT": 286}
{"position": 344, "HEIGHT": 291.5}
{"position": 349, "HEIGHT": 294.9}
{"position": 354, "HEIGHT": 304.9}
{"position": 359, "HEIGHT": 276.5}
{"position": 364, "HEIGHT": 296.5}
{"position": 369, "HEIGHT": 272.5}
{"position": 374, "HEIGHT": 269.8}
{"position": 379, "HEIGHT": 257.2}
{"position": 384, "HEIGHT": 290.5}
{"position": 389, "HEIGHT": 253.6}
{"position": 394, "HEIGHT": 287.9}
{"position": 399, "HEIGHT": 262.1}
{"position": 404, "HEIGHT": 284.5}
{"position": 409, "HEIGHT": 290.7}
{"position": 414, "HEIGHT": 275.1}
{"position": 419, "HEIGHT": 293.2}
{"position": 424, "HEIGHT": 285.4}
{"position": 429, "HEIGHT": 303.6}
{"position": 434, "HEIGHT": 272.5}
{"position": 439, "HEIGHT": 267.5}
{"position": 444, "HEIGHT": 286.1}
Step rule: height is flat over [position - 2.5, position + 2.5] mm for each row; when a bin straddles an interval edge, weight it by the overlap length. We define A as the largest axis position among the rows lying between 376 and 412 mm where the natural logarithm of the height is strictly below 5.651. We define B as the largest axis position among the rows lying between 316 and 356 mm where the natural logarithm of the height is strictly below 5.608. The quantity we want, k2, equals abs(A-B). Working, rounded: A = 404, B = 319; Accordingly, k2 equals 85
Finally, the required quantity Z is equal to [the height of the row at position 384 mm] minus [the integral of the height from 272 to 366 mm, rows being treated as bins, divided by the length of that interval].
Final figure 3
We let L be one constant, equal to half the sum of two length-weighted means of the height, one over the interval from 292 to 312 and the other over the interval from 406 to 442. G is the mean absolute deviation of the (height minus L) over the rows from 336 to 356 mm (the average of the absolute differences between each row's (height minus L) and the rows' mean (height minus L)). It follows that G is 6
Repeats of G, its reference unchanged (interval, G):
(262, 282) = 15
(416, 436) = 10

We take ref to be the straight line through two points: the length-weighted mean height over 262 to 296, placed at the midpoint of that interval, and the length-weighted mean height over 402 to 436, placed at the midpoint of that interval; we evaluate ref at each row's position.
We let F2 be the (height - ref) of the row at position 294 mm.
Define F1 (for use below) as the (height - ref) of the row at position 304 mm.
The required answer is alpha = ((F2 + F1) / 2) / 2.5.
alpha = -0.2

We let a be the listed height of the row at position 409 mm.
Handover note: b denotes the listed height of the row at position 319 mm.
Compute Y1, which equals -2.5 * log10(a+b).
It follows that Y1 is -6.87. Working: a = 290.7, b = 270.6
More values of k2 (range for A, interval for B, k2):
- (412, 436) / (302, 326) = 115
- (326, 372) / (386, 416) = 30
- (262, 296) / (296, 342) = 30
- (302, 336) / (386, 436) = 115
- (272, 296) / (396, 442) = 150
